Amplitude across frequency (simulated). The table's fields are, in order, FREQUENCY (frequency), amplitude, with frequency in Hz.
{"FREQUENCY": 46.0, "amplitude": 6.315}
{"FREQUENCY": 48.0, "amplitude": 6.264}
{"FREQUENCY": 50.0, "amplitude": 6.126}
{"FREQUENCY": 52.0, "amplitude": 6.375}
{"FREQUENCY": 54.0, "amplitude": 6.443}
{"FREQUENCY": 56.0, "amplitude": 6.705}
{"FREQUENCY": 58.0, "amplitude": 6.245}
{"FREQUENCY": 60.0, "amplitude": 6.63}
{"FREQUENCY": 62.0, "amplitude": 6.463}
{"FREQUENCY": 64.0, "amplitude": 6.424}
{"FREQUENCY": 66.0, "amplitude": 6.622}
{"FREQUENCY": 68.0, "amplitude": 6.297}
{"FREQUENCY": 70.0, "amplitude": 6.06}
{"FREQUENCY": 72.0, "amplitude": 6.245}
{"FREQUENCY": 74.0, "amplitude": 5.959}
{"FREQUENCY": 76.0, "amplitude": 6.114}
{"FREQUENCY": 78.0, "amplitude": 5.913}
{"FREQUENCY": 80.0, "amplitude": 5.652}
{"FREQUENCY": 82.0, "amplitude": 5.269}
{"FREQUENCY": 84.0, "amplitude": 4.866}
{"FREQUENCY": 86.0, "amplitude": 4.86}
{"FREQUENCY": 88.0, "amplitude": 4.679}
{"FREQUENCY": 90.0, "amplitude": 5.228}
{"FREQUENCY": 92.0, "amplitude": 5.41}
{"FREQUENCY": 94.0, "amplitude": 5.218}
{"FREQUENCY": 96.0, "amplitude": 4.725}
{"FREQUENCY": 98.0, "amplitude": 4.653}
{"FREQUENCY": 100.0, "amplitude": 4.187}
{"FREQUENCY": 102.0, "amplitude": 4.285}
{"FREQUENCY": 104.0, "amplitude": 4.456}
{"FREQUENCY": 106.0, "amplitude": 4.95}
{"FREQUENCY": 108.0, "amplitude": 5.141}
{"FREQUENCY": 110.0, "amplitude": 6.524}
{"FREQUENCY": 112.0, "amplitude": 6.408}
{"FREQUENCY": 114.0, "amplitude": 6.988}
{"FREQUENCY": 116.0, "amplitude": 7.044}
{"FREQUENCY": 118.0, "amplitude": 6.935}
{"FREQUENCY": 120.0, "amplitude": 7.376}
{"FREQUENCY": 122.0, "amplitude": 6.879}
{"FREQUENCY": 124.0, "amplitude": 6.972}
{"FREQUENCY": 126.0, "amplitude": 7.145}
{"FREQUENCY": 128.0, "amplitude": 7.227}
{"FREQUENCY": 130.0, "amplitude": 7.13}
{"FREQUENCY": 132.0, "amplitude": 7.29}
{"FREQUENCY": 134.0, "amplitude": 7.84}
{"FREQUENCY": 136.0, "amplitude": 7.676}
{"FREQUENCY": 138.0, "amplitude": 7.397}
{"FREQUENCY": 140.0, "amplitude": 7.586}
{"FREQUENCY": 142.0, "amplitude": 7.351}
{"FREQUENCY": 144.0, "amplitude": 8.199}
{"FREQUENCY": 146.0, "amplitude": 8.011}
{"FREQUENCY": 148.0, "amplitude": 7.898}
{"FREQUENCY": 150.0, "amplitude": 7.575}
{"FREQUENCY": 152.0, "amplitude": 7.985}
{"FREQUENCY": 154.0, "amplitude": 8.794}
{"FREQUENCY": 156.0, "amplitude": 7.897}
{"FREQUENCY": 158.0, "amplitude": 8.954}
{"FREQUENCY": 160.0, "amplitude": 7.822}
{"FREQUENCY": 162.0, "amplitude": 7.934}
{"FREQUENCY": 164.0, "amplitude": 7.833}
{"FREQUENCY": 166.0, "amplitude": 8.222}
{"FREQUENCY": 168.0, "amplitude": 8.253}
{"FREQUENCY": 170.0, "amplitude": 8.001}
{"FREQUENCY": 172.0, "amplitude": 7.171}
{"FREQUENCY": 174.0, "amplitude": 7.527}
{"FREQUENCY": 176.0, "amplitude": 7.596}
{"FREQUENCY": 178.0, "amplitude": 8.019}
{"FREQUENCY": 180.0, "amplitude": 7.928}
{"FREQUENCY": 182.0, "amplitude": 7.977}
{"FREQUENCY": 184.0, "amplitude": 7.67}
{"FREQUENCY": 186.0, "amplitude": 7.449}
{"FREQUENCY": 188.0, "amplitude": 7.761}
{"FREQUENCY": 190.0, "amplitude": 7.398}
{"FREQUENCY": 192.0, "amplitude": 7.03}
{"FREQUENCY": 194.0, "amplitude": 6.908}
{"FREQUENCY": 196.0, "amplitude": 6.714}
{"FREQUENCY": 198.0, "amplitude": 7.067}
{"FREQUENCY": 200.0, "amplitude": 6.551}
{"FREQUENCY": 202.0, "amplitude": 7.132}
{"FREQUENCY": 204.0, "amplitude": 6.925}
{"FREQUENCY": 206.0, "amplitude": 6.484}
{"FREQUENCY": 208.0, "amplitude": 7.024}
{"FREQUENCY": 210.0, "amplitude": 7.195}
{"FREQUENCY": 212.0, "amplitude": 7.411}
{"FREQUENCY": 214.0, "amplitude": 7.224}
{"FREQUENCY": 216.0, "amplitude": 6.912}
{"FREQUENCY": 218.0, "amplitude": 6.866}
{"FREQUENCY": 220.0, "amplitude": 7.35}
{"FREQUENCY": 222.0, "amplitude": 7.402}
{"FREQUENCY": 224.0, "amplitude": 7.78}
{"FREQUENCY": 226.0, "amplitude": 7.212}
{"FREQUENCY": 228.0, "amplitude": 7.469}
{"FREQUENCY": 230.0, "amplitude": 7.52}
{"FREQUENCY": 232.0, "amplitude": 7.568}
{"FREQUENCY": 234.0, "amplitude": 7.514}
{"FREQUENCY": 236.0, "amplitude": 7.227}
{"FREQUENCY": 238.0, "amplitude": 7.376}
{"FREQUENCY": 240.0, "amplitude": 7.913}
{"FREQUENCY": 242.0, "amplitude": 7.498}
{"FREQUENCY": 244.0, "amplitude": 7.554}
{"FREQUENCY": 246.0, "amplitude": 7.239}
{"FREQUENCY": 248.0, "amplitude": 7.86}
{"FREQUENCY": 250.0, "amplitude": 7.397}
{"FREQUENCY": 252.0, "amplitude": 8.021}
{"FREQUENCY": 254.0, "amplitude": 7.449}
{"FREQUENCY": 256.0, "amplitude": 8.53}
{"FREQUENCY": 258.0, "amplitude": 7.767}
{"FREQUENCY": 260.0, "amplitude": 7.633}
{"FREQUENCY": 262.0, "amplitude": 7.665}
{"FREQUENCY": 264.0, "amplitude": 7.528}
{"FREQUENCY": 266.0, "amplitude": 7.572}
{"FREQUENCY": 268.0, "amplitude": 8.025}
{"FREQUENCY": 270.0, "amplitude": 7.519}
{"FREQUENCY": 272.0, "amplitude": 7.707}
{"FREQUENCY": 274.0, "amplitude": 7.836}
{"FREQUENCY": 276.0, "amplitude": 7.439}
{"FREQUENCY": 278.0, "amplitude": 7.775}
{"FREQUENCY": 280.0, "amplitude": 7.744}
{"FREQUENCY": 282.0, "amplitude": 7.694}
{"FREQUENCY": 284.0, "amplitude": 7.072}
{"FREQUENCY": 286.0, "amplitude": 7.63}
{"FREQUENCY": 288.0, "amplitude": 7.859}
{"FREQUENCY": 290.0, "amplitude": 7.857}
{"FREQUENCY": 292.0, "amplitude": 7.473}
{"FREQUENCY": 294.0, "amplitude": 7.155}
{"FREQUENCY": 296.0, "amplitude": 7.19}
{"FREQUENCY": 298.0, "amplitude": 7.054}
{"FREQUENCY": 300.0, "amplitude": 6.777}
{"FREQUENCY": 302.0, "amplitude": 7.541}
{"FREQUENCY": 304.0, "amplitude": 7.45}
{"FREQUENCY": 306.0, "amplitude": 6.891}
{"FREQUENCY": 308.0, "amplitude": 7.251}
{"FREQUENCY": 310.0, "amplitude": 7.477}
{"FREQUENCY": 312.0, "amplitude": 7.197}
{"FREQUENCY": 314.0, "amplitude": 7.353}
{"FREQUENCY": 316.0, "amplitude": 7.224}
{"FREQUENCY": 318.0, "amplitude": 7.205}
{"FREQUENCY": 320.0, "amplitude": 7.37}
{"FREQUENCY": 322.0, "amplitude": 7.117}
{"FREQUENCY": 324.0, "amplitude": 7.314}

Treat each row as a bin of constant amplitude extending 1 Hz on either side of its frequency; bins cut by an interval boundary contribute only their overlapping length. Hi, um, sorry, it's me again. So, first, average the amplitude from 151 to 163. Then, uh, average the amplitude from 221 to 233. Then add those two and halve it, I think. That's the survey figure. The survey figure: 7.86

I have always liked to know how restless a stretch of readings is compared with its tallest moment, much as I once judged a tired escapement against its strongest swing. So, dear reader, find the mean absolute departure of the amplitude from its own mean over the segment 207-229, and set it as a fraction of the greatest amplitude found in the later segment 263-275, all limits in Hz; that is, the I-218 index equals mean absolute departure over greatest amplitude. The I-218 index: 0.025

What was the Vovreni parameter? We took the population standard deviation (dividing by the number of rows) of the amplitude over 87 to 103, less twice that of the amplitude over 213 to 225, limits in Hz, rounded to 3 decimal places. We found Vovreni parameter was -0.200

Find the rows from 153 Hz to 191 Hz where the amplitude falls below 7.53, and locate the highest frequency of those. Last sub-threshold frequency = 190.0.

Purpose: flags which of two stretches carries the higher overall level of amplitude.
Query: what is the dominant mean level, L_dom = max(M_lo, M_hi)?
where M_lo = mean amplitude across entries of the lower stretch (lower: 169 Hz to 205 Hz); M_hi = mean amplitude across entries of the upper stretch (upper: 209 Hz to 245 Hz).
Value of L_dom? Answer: 7.39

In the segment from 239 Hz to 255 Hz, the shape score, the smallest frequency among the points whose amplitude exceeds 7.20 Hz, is 240.0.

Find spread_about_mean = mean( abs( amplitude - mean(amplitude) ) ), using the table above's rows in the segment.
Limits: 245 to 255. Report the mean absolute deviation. 0.28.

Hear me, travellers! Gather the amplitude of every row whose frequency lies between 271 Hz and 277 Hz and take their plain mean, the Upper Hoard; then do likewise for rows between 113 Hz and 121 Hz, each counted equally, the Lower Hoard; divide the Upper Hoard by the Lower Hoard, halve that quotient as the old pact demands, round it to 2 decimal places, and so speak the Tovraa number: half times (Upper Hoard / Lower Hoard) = 0.54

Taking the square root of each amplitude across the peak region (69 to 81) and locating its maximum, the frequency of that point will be 72.0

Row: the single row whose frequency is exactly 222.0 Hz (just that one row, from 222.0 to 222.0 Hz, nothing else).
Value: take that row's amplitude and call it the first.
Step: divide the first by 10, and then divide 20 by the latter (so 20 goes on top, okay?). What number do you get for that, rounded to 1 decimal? 27.0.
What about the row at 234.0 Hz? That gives 26.6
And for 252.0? 24.9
